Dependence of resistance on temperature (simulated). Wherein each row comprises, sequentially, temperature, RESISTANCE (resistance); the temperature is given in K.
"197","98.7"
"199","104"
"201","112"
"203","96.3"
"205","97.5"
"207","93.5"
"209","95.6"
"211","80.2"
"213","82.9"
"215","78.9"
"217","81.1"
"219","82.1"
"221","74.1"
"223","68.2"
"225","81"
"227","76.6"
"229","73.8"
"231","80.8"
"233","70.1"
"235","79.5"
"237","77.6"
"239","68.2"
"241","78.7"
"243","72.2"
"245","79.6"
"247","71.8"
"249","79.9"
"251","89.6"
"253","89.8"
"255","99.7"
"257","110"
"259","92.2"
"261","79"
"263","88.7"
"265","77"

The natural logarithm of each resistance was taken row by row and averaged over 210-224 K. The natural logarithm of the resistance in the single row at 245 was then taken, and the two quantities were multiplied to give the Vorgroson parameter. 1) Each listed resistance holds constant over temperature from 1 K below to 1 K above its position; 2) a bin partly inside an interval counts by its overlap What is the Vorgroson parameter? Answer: 19.1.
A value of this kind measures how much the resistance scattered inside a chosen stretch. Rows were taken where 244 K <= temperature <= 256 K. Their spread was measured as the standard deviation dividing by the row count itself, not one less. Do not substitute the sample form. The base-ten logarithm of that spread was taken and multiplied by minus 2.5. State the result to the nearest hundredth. -2.39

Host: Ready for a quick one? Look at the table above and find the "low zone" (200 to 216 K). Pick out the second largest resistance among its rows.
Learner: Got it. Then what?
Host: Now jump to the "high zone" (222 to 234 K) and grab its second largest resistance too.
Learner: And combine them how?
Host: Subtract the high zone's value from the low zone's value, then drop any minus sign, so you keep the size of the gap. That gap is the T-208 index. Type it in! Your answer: 17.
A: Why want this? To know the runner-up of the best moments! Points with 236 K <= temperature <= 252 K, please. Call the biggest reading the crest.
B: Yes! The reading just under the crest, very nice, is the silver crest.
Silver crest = 79.9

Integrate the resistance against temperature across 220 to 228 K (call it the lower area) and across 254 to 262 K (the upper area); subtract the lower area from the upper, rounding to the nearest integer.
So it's 162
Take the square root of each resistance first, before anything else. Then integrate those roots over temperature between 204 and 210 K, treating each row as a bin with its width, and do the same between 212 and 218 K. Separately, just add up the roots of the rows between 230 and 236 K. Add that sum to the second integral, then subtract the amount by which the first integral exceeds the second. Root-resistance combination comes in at 76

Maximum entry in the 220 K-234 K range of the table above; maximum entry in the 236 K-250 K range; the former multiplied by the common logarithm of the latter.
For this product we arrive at 154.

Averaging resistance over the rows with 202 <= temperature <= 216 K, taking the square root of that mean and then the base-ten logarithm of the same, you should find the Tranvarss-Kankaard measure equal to 0.975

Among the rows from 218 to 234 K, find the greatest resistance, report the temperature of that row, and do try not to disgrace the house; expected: 219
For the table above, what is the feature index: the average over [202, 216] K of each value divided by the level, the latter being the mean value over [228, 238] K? 1.17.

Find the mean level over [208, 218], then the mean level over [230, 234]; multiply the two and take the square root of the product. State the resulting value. 79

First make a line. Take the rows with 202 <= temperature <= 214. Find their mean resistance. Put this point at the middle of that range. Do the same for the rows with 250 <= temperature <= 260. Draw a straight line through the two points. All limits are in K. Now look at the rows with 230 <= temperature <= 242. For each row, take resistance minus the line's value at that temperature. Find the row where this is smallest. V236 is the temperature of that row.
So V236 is 239 K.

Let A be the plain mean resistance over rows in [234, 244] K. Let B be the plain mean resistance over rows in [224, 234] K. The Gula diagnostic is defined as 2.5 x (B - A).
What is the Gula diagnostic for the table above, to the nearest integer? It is 3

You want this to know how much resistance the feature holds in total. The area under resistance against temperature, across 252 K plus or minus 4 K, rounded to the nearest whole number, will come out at 718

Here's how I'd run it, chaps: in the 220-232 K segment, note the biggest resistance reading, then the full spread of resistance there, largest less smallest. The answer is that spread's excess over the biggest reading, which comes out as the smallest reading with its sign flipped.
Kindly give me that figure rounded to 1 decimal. -68.2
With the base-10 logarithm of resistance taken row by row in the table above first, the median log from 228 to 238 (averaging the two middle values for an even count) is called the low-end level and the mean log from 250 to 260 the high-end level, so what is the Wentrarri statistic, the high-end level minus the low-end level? 0.09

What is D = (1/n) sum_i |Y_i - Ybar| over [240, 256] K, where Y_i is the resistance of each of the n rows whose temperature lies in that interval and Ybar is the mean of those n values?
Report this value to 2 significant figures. 7.8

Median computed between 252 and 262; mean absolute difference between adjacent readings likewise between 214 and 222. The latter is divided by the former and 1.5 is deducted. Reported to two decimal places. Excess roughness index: -1.46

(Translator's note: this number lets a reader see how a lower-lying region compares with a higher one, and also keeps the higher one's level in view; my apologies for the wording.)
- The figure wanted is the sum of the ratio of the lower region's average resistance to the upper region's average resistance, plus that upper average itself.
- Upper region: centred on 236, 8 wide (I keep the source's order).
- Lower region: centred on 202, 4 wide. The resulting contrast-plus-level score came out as 75.3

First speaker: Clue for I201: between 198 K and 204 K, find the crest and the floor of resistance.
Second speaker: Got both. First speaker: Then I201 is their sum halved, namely 104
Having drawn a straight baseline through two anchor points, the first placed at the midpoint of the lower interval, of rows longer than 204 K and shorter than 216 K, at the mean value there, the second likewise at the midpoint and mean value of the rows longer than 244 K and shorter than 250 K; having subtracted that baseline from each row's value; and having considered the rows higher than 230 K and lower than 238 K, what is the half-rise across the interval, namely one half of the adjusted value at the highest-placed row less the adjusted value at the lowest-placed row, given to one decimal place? -0.7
